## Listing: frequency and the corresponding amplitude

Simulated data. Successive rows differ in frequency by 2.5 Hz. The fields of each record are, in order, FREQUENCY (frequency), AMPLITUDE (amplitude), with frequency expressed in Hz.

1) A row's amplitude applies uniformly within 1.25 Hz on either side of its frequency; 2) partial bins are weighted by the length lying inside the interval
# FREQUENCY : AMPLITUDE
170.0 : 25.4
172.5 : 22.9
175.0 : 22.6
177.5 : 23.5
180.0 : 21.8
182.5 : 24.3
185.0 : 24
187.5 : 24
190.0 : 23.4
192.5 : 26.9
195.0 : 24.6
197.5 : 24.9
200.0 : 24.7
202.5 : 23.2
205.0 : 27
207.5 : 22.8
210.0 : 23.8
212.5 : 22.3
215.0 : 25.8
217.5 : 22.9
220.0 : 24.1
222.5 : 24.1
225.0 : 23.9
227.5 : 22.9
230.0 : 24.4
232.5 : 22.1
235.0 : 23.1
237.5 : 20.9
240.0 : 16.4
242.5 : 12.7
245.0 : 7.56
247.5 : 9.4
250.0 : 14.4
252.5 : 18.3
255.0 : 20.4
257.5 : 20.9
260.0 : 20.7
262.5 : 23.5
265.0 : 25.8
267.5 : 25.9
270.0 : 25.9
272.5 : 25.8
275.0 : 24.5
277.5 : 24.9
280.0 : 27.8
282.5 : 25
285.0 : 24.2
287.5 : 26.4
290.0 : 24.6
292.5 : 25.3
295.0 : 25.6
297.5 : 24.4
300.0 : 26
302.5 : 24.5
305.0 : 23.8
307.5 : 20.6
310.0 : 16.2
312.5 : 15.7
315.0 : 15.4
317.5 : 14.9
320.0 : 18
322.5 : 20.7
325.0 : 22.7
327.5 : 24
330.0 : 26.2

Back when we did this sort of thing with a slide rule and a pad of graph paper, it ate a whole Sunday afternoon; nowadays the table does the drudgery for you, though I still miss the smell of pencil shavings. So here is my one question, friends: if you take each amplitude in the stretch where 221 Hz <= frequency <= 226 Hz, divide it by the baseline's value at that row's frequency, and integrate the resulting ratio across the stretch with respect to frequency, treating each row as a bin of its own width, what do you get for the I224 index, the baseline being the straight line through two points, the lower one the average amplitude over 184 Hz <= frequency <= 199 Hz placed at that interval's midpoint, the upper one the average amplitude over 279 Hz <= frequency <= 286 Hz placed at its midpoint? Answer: 4.80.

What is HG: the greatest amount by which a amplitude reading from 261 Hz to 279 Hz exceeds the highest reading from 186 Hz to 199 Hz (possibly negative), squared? 1.0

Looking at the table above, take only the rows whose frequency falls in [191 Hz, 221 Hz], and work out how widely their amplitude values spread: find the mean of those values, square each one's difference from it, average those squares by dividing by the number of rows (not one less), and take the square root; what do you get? 1.5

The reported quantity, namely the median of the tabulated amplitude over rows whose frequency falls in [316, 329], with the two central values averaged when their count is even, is 20.7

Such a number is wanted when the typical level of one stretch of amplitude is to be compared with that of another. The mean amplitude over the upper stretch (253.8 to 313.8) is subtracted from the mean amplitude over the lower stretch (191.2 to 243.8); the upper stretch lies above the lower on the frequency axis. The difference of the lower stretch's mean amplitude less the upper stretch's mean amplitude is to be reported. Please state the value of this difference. -1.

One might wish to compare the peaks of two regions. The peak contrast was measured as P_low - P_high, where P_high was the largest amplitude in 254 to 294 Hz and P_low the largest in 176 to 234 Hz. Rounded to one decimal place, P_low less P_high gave -0.8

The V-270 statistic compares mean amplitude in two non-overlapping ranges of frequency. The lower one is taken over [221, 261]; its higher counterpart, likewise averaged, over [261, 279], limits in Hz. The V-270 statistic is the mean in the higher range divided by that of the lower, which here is 1.33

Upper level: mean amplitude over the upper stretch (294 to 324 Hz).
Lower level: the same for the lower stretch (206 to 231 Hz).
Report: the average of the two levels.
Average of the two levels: 22.1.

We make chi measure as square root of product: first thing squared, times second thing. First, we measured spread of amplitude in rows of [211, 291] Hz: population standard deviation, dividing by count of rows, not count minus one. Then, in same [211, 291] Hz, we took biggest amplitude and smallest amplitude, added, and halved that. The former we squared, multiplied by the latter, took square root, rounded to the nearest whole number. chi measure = 20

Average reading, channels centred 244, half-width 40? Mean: 21.9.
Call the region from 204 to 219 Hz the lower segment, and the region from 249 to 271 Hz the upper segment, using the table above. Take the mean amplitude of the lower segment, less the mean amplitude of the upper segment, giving 2.3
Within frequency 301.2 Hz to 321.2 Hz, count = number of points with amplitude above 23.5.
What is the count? 2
